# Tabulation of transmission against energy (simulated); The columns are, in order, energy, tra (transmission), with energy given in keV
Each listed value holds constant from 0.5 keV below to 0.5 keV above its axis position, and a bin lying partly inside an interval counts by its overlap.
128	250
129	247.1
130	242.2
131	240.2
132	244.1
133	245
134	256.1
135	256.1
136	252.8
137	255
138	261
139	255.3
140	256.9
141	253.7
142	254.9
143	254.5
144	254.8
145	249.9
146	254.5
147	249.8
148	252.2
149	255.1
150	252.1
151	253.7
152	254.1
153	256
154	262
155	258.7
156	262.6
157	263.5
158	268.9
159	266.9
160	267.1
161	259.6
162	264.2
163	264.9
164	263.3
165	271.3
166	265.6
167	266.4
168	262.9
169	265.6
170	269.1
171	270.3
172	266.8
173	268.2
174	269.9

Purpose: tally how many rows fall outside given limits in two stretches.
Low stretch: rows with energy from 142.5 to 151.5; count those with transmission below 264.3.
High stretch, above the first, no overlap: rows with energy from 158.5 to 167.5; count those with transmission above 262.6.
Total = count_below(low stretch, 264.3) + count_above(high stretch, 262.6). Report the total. 17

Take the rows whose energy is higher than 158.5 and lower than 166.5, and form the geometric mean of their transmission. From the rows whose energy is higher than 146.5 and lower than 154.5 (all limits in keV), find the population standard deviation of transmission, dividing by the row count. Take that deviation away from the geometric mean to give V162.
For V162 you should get 262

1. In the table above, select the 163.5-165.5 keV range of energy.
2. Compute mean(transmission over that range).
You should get 267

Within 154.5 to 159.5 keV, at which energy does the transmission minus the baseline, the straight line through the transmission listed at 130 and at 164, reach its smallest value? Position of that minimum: 155 keV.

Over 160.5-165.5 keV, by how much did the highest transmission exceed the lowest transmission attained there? 11.7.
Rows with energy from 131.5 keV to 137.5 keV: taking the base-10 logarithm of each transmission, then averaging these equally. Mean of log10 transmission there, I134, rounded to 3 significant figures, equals 2.40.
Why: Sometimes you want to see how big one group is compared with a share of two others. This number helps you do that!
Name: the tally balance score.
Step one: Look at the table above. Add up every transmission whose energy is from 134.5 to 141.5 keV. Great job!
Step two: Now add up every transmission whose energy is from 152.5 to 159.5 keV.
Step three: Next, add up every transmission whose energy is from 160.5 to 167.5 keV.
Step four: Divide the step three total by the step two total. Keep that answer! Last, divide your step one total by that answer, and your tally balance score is 1775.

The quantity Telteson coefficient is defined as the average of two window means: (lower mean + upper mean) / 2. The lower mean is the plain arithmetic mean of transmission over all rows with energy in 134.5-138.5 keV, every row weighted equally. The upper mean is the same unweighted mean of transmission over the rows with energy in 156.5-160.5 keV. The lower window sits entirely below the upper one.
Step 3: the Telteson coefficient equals 261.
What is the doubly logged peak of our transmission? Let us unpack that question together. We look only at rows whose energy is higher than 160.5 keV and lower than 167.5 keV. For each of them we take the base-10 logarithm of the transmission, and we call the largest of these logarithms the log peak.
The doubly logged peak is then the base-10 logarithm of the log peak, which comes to 0.386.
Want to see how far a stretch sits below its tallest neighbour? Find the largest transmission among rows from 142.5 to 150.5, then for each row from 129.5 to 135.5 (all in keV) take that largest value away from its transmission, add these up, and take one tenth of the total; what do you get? -5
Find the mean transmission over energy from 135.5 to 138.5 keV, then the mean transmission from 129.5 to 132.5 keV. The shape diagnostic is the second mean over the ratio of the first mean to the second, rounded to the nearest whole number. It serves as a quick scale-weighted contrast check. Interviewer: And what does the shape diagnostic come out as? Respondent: 229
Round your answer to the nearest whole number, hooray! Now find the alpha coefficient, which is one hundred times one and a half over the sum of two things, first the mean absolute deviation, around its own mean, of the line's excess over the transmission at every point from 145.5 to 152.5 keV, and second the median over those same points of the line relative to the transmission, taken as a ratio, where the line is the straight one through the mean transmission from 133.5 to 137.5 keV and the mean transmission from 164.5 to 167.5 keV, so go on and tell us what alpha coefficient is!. 63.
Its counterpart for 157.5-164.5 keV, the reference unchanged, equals 38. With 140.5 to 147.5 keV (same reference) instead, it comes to 44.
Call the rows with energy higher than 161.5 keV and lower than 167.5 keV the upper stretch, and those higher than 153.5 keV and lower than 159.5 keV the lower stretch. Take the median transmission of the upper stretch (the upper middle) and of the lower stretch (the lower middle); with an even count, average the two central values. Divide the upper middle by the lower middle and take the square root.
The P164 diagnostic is 1.00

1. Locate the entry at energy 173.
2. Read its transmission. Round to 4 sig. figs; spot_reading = 268.2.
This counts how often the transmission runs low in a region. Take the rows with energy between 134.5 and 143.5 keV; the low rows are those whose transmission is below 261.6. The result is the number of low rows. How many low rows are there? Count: 9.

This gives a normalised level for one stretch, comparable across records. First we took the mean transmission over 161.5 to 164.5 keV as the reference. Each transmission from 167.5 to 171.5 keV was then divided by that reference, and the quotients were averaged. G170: 1.011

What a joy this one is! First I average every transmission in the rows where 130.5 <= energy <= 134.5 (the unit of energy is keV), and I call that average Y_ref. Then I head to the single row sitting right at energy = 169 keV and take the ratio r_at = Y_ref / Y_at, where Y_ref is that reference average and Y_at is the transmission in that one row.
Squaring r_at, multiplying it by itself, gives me 0.86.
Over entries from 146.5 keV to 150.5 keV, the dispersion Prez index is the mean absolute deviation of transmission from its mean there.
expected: 1.4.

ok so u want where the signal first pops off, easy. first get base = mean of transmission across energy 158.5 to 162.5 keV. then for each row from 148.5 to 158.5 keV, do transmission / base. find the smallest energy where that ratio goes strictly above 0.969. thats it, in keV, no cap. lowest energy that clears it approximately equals 154 keV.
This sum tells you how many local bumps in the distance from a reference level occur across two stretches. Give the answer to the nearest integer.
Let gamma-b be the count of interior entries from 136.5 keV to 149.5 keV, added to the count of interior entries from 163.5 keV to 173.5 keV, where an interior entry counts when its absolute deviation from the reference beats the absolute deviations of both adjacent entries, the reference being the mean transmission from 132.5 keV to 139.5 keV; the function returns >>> 7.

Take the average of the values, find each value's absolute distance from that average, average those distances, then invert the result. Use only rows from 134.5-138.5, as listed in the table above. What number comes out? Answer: 0.419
